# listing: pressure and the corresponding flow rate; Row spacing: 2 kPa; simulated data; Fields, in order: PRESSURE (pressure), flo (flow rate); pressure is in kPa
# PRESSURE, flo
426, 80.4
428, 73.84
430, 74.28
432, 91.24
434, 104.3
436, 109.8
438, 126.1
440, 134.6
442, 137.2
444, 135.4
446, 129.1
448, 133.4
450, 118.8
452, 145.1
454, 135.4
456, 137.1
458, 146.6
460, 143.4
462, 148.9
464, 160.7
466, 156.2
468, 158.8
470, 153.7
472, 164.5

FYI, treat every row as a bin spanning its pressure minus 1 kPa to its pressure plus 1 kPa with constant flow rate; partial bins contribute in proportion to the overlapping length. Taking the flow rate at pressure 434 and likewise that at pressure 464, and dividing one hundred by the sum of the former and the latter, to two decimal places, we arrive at 0.38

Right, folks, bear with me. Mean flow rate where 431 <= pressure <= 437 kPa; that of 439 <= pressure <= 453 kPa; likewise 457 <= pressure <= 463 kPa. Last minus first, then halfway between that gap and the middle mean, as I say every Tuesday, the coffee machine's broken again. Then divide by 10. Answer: 8.9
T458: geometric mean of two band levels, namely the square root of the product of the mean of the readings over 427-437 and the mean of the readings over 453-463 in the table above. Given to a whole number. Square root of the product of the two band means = 114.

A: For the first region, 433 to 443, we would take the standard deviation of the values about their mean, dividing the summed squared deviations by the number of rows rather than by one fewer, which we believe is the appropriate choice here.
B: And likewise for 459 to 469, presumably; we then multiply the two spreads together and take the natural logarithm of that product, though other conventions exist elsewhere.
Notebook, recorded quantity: 4.45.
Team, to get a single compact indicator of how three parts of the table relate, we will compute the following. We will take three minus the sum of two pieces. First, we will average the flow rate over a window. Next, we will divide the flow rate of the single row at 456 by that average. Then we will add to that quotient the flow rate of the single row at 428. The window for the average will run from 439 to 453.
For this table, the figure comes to -72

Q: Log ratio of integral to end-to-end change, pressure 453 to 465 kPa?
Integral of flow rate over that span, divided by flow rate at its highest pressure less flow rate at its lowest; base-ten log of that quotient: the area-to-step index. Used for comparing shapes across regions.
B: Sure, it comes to 1.84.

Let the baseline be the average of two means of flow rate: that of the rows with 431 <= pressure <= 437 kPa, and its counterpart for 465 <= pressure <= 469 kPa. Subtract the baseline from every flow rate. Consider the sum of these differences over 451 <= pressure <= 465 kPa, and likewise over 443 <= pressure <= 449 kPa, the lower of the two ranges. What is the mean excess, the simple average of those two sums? 59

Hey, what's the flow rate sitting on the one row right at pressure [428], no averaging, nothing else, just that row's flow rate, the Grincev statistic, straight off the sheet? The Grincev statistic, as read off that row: 73.84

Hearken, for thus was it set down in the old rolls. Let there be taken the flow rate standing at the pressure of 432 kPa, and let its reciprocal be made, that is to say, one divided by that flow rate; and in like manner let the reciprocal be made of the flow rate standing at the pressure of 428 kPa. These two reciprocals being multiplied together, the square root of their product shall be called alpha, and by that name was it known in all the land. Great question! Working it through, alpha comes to 0.0122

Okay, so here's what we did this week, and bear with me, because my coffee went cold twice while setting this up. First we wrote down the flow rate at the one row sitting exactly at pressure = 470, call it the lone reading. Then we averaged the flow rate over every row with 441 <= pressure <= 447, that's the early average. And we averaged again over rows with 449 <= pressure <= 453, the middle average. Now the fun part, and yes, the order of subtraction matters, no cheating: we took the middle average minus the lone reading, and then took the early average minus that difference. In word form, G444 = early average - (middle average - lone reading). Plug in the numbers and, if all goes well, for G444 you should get 156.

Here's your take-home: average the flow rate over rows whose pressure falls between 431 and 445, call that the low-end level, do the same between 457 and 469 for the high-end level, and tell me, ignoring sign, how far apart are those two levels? 33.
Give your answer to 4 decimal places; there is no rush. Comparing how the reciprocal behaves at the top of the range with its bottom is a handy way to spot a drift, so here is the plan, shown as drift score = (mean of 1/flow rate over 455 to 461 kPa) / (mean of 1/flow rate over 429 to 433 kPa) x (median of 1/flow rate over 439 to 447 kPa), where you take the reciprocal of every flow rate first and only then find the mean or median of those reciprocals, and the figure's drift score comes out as 0.0043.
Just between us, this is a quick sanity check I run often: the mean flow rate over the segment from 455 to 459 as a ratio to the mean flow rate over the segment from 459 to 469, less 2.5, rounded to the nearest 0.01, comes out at -1.58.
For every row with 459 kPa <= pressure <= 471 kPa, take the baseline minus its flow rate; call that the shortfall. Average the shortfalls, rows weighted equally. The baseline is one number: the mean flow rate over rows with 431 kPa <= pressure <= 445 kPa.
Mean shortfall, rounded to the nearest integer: -34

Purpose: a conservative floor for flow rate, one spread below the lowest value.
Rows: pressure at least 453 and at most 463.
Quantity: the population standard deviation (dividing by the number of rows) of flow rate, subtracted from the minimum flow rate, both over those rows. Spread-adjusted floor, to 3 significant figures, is 130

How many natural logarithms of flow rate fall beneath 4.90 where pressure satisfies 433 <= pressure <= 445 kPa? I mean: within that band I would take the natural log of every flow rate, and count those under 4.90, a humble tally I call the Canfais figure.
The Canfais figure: 3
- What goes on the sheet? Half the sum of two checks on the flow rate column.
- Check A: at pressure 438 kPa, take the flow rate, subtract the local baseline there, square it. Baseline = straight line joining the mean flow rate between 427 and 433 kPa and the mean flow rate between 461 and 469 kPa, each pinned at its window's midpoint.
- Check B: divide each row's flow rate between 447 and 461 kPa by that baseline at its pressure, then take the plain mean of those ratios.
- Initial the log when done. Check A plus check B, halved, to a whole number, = 417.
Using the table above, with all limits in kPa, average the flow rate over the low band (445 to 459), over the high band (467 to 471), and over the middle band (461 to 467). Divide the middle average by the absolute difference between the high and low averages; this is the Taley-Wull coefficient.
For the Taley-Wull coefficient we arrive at 7.3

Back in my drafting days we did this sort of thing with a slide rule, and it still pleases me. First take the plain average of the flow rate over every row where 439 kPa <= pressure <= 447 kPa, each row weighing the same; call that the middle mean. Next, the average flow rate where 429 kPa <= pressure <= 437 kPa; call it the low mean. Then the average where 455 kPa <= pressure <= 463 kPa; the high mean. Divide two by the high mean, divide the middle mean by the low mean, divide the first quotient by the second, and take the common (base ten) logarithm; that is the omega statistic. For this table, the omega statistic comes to -2.01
